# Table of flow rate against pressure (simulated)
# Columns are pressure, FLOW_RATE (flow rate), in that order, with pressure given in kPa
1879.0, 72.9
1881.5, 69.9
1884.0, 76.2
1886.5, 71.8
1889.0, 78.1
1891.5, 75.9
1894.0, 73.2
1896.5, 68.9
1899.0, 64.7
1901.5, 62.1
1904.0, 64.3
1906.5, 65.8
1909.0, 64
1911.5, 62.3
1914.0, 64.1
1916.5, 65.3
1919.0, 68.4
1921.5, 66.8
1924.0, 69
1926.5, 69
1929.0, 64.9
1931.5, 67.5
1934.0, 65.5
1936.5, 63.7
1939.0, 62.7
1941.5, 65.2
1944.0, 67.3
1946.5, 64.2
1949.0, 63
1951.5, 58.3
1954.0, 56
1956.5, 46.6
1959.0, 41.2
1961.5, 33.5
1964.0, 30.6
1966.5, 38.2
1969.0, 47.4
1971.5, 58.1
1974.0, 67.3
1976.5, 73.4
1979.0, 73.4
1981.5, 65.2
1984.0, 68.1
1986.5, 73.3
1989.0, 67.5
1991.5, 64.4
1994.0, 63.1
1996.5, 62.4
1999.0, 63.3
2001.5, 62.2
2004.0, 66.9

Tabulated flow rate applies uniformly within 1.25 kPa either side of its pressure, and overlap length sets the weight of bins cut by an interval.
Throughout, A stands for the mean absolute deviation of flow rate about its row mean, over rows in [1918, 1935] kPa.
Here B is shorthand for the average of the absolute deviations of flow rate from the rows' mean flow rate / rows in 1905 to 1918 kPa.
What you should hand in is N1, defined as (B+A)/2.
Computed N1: 1.2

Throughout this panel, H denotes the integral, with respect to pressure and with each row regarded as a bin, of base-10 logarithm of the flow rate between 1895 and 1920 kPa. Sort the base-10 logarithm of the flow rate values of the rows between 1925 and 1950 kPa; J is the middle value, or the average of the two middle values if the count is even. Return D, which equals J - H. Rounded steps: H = 45.3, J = 1.813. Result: -43.5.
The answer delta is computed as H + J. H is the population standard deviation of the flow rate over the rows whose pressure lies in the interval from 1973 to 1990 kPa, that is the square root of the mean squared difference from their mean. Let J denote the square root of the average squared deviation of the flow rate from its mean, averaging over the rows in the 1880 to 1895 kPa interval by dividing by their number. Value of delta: 6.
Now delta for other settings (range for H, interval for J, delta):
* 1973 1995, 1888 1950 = 8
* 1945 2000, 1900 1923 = 15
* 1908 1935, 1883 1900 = 6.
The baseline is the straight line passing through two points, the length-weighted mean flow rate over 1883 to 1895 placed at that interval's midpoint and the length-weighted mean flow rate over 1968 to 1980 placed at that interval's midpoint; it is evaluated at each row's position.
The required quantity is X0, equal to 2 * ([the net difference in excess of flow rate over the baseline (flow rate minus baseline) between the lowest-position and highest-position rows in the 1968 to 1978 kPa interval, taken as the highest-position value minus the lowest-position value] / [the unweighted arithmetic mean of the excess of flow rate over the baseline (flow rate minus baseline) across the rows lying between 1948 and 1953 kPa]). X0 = -8.3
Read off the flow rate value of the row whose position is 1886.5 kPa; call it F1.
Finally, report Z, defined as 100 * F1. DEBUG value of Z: 7180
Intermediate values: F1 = 71.8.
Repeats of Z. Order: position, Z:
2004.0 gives 6690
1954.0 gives 5600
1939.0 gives 6270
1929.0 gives 6490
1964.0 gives 3060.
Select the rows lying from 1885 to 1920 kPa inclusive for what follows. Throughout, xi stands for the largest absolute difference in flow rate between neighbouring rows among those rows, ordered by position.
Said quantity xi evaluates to 6.3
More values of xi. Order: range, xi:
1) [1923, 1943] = 4.1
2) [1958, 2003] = 10.7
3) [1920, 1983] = 10.7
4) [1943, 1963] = 9.4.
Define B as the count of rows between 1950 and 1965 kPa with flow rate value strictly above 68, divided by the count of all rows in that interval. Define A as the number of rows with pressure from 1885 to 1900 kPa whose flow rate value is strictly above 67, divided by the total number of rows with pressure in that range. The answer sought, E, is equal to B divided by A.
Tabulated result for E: 0.00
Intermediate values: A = 0.83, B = 0.00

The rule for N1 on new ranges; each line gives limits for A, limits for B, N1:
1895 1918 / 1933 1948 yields 1.3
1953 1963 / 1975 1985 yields 5.2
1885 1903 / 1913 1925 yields 3.1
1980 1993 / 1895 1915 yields 1.9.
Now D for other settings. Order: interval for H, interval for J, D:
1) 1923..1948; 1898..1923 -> -43.6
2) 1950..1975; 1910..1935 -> -39.8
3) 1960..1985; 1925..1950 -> -41.2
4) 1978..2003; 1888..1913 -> -43.7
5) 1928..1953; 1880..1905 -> -43.3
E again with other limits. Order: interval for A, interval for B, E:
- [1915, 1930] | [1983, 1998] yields 0.67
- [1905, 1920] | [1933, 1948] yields 0.00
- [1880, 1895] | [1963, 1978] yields 0.17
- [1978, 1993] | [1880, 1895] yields 1.50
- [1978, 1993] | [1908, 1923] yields 0.25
